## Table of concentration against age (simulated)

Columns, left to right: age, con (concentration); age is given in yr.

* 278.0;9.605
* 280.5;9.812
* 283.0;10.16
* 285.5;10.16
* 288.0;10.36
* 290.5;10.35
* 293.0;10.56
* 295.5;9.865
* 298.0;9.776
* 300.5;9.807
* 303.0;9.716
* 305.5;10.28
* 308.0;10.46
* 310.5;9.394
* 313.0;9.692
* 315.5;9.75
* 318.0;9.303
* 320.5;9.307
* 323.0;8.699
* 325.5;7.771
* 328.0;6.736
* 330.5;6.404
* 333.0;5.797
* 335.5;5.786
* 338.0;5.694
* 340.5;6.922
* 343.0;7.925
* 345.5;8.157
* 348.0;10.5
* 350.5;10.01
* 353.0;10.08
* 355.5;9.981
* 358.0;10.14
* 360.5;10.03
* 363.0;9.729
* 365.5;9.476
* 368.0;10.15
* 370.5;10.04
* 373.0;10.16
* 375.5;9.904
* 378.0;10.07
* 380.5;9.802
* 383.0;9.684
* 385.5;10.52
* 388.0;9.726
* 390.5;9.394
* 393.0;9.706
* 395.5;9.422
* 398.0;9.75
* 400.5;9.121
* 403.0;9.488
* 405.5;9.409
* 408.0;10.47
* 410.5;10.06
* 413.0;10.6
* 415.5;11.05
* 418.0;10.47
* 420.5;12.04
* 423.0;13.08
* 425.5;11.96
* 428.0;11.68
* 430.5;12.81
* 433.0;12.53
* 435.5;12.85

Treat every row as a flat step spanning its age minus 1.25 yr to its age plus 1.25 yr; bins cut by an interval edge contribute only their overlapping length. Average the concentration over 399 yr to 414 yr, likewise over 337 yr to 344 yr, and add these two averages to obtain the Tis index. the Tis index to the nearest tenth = 16.7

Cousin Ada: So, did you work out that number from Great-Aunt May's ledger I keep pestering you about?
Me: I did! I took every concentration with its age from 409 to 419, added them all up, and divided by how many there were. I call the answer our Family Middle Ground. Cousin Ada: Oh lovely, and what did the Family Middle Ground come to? 10.5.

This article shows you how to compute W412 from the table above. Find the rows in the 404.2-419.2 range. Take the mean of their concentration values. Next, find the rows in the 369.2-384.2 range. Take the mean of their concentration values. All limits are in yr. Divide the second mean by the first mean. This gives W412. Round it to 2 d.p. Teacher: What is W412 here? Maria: 0.96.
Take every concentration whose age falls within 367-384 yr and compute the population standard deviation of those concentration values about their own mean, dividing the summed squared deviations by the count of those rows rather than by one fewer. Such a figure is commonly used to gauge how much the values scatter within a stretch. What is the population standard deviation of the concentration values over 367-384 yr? 0.168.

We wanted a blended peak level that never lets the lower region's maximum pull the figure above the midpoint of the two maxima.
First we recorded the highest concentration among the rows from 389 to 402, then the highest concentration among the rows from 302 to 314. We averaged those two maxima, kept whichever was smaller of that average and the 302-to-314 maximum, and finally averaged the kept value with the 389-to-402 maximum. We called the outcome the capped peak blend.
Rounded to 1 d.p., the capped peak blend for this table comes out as 9.9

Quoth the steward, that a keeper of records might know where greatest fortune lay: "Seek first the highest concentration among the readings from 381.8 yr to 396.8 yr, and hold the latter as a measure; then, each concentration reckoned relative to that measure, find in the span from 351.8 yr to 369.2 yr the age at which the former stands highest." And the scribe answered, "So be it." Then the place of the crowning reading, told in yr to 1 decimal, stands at 368.0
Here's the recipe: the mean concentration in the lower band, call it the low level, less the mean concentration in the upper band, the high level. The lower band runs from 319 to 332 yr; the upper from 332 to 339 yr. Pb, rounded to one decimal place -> 2.0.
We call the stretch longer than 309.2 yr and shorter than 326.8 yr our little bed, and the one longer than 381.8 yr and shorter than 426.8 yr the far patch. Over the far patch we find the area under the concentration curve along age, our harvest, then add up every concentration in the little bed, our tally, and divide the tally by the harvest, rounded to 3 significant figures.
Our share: 0.137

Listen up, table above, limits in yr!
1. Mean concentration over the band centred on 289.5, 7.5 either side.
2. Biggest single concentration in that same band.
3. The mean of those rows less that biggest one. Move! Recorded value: -0.32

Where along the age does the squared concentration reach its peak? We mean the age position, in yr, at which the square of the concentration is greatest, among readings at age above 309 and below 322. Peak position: 315.5 yr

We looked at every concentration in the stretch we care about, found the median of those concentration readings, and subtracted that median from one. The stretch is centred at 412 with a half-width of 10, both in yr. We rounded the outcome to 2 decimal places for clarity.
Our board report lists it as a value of -9.47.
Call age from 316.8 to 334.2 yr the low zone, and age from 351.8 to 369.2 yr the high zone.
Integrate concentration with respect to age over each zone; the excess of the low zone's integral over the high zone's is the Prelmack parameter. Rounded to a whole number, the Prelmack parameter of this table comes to -39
